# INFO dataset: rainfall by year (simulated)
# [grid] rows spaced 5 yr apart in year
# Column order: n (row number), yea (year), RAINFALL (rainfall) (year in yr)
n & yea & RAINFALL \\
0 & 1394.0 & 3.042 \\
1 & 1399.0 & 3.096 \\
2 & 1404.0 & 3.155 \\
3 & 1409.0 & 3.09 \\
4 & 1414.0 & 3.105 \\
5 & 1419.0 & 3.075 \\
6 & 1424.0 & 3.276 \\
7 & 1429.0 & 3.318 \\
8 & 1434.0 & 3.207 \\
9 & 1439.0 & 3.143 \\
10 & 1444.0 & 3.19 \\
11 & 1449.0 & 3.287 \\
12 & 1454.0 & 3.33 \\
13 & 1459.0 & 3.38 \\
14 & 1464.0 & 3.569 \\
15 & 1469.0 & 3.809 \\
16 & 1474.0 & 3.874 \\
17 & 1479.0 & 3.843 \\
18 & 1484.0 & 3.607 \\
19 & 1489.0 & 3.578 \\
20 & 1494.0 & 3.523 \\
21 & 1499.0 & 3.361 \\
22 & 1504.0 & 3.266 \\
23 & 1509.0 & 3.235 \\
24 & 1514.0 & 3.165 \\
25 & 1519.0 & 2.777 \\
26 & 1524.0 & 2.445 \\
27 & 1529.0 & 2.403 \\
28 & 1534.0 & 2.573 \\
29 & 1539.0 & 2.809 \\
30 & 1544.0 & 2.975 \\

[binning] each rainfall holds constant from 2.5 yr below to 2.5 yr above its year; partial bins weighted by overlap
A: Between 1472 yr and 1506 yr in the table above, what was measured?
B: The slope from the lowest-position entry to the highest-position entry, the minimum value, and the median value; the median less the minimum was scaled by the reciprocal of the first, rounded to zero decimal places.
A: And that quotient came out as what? -15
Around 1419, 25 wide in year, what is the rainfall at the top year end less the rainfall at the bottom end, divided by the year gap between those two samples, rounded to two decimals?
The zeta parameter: 0.01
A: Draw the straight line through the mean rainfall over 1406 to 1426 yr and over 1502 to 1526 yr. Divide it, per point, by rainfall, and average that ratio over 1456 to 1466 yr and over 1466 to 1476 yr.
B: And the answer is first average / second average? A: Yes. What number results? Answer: 1.11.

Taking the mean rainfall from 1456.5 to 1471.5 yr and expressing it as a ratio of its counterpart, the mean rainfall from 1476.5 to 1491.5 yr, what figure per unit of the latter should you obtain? 0.98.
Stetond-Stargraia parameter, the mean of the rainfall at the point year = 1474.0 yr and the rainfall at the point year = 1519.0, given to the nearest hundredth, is 3.33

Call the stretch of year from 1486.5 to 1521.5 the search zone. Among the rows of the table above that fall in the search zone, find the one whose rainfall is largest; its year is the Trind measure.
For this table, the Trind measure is 1489.0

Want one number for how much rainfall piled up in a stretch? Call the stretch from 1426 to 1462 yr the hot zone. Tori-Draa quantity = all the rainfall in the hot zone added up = 23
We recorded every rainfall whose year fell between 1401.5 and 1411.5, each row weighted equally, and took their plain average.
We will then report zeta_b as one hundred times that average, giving 312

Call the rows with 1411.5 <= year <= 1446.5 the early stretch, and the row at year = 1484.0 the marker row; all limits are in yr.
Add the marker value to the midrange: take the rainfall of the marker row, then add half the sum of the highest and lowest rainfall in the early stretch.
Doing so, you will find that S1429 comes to 6.80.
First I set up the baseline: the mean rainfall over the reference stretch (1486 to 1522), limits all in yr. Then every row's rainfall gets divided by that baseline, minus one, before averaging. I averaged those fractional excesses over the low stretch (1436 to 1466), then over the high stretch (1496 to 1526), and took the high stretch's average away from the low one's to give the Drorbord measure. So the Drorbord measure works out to 0.1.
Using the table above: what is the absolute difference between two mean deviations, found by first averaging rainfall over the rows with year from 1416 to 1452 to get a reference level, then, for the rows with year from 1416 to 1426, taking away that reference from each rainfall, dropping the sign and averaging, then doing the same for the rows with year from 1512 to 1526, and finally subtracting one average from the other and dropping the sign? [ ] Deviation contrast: 0.32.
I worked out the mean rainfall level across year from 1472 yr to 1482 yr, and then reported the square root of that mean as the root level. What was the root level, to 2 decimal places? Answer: 1.96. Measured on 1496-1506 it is 1.82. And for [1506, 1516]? 1.79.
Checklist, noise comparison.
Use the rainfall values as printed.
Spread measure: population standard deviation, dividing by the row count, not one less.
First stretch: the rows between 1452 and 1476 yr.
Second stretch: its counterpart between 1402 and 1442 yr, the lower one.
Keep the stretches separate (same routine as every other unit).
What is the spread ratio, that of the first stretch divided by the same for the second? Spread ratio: 2.6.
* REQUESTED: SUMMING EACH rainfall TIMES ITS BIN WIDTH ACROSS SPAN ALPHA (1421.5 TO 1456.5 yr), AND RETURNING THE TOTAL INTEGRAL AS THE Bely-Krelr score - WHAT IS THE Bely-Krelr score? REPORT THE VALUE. 114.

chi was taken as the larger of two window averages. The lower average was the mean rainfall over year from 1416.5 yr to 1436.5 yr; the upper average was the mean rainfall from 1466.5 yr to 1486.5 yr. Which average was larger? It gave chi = 3.78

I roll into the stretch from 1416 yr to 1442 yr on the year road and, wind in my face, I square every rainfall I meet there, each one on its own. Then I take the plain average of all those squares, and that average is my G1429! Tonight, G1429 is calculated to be 10.3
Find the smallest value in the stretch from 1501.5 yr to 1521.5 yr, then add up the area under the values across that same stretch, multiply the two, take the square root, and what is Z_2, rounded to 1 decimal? 13.1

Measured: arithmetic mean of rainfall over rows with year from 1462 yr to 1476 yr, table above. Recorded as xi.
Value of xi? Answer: 3.75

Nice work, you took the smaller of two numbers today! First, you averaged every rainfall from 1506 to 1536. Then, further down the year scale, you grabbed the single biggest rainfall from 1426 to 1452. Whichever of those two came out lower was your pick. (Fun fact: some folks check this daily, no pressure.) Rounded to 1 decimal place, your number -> 2.8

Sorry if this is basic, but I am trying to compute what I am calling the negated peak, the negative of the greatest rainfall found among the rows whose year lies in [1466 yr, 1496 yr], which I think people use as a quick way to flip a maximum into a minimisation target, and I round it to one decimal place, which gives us -3.9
